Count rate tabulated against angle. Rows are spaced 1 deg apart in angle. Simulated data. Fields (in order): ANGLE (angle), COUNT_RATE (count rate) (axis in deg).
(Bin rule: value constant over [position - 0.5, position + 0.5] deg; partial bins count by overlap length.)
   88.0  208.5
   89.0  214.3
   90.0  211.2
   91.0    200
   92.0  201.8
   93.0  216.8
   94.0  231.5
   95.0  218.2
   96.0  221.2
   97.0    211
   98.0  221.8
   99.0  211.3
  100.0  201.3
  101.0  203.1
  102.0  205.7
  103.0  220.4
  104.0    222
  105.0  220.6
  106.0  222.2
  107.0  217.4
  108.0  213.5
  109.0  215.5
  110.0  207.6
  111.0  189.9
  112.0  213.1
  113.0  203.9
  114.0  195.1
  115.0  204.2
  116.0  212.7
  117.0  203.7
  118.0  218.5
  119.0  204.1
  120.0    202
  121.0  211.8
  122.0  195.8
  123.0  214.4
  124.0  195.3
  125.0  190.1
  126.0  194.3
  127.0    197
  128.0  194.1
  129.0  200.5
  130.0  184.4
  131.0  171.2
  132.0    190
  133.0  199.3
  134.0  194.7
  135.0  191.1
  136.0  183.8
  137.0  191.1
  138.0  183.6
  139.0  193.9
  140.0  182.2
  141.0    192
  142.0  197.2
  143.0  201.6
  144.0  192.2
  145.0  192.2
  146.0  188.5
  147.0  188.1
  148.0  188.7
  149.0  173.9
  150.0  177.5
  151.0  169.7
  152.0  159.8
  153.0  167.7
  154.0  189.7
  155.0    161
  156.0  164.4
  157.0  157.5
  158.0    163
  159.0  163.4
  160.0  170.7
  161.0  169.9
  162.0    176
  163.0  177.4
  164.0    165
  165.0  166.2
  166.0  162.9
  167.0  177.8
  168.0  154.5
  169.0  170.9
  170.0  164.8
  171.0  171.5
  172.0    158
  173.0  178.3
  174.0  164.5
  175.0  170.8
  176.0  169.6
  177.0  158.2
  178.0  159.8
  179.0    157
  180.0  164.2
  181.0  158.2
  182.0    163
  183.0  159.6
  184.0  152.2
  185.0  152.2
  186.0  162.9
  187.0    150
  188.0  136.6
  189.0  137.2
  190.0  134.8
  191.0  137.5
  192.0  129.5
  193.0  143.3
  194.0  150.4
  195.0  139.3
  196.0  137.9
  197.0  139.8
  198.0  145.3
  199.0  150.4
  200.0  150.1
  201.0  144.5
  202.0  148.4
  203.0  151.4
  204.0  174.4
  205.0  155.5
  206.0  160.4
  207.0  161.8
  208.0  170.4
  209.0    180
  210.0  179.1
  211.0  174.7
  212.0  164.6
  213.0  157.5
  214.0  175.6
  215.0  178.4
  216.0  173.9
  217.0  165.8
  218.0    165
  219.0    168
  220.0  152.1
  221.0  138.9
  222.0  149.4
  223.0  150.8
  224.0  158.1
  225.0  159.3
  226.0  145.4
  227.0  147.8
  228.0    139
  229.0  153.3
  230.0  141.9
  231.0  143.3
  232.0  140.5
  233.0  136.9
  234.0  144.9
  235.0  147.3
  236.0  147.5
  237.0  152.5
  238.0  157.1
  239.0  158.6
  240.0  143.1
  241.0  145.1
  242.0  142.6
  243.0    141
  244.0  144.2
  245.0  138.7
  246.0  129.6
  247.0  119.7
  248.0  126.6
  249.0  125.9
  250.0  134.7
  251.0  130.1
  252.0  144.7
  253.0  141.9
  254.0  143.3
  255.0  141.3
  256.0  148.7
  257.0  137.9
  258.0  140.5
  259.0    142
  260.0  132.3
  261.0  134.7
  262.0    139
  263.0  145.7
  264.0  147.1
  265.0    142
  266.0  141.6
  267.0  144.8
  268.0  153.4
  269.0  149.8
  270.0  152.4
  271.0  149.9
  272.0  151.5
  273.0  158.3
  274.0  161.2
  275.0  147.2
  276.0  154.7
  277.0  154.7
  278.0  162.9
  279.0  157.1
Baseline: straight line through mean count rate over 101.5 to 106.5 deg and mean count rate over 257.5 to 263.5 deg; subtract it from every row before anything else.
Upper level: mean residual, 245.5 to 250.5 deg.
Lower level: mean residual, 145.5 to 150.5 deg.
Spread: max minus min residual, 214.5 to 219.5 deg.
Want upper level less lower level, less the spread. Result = -17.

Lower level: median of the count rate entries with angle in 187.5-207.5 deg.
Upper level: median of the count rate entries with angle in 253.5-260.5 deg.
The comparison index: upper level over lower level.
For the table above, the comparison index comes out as 0.98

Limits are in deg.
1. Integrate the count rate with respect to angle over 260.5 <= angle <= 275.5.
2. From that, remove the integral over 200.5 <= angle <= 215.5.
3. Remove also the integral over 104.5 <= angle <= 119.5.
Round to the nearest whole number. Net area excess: -3400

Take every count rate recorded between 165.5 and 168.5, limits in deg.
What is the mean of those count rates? 165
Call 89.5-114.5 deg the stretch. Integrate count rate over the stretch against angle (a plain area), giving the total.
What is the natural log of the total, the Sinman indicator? 8.57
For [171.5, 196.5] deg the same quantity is 8.25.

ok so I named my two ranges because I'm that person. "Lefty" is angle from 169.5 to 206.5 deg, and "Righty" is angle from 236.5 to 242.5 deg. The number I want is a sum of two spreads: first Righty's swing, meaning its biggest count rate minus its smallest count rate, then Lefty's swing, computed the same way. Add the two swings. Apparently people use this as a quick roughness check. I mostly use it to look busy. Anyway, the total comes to 65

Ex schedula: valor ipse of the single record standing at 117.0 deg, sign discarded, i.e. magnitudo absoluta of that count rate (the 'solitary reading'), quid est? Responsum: 204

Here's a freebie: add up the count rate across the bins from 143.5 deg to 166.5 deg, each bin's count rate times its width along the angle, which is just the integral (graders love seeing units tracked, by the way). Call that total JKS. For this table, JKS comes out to 3985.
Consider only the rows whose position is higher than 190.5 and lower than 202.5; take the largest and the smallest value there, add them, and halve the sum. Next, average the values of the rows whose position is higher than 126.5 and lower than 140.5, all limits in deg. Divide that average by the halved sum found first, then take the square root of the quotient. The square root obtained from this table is 1.16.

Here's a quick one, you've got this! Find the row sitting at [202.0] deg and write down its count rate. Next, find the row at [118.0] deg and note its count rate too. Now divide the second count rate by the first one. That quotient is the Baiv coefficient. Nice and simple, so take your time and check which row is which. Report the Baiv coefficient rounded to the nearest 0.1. 1.5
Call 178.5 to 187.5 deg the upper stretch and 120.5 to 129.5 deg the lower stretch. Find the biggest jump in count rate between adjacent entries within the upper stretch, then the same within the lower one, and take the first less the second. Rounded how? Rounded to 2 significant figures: -6.2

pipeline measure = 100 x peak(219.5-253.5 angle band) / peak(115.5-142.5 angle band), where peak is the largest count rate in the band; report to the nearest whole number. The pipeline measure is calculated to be 73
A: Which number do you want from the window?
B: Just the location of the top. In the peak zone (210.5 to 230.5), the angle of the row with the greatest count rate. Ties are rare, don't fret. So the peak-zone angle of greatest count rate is 215.0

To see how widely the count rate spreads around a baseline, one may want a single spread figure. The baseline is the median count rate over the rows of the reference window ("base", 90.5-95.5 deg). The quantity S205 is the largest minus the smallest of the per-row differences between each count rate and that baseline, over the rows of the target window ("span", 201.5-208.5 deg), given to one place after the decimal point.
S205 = 26.0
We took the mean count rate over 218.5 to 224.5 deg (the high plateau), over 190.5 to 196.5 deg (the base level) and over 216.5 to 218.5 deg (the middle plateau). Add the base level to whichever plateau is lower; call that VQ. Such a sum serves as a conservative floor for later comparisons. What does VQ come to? 293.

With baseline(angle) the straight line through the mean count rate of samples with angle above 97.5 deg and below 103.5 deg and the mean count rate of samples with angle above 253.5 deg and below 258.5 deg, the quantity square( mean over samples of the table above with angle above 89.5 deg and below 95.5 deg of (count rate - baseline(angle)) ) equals 1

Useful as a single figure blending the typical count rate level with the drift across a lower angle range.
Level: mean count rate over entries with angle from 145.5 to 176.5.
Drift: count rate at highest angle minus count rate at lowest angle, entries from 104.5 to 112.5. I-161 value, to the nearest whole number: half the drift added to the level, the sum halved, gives 83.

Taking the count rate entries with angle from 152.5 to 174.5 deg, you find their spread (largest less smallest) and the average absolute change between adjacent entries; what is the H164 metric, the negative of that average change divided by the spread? -0.29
